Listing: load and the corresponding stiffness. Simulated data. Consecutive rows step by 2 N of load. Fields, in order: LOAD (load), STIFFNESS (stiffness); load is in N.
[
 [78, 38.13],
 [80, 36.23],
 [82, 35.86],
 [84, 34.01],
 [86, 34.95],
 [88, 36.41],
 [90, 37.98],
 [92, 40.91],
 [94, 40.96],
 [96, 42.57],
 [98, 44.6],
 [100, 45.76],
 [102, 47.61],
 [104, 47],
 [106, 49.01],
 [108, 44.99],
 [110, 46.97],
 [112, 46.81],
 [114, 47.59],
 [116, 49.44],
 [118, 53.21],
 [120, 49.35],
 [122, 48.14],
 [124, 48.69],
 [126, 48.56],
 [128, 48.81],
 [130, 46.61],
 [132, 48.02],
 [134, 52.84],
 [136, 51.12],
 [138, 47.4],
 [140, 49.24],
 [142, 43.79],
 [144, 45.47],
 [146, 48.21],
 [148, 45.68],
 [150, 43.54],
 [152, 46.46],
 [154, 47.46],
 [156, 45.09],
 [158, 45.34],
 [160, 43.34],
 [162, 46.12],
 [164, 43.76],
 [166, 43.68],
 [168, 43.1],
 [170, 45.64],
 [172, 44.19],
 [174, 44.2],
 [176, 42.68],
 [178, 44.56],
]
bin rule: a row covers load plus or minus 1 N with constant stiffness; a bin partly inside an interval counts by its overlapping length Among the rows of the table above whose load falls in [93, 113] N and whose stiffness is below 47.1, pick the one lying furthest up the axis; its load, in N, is 112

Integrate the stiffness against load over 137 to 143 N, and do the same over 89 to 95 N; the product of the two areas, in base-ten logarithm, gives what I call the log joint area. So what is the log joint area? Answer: 4.83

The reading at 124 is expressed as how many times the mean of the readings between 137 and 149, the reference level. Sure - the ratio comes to 1.0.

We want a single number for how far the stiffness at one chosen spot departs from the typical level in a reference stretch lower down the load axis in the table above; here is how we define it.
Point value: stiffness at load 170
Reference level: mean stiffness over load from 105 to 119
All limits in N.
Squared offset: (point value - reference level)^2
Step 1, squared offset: 7.0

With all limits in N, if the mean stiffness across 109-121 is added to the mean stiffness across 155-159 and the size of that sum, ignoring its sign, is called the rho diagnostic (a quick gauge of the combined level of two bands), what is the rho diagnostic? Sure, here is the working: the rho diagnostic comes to 94.1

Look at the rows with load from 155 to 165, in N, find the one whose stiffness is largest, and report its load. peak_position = 162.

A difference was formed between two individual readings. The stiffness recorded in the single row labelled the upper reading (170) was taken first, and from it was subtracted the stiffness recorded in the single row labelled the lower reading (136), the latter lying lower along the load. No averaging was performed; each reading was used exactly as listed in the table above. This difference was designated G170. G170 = -5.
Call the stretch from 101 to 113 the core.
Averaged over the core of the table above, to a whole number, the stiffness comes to 47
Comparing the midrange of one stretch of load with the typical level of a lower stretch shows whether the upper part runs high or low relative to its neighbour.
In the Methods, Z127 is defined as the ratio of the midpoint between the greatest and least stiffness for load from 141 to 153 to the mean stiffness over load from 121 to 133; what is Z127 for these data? 0.95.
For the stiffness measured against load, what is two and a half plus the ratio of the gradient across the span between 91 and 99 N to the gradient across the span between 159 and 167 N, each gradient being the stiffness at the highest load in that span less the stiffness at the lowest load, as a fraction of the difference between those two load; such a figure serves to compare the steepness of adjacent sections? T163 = 13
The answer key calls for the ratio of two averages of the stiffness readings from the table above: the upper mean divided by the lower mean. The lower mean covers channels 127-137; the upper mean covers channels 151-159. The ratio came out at 0.93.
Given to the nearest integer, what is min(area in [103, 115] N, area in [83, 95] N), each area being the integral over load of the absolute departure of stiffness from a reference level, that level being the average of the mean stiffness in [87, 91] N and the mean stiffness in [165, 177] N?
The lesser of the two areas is 39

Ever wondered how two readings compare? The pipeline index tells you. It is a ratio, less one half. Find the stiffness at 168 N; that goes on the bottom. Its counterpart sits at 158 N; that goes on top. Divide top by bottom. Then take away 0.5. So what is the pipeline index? 0.55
